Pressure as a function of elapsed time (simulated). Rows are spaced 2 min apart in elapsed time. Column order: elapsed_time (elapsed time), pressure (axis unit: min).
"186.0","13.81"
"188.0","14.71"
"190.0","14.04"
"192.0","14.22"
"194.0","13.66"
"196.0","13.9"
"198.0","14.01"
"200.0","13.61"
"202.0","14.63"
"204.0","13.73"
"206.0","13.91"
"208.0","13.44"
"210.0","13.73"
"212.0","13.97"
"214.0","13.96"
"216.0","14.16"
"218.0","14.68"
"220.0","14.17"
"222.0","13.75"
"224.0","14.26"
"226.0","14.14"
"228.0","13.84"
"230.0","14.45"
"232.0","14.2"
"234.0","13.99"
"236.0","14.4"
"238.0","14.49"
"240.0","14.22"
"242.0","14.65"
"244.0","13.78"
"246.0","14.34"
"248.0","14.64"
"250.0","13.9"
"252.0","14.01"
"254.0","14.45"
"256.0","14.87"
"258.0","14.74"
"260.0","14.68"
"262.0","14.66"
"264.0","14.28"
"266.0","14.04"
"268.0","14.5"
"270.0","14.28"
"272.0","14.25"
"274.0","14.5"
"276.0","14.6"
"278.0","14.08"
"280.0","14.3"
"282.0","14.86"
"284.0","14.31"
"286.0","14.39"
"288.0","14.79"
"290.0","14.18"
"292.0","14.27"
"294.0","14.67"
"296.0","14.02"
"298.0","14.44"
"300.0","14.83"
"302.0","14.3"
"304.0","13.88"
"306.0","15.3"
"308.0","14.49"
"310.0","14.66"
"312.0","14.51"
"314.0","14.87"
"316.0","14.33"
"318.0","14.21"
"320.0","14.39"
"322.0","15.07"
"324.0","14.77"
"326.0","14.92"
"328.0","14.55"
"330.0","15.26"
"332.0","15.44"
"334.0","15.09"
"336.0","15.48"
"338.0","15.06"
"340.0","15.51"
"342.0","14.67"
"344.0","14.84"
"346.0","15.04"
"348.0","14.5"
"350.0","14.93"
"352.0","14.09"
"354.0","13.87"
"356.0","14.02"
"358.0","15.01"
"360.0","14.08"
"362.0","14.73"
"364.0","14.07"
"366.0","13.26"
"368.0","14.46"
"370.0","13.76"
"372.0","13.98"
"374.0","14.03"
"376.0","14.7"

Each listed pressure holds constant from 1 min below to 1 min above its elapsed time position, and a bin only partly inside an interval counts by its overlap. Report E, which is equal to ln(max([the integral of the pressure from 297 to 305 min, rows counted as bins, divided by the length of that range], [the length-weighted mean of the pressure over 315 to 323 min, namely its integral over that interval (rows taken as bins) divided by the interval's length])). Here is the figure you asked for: 2.67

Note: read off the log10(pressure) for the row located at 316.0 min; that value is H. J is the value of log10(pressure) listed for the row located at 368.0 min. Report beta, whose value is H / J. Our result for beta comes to 1.00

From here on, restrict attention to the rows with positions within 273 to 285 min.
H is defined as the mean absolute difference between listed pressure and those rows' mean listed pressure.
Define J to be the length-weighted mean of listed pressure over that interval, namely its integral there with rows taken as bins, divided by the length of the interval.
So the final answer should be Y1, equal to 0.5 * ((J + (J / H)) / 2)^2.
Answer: 854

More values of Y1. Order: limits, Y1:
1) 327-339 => 733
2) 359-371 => 343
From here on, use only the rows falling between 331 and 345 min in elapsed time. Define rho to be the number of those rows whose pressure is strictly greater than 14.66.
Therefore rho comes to 7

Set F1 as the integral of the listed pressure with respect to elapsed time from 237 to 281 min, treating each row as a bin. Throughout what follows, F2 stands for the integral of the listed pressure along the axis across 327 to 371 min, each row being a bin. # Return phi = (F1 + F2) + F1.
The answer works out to 1908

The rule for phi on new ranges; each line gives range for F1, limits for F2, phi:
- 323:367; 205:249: 1915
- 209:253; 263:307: 1881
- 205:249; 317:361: 1894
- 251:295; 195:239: 1890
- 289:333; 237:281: 1918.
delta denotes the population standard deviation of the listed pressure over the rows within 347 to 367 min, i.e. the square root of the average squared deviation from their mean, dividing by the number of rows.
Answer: 0.51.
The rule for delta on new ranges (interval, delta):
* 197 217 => 0.31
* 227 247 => 0.27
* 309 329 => 0.26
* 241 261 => 0.36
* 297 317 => 0.36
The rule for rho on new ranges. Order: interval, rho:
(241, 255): 0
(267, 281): 0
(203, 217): 0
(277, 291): 2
